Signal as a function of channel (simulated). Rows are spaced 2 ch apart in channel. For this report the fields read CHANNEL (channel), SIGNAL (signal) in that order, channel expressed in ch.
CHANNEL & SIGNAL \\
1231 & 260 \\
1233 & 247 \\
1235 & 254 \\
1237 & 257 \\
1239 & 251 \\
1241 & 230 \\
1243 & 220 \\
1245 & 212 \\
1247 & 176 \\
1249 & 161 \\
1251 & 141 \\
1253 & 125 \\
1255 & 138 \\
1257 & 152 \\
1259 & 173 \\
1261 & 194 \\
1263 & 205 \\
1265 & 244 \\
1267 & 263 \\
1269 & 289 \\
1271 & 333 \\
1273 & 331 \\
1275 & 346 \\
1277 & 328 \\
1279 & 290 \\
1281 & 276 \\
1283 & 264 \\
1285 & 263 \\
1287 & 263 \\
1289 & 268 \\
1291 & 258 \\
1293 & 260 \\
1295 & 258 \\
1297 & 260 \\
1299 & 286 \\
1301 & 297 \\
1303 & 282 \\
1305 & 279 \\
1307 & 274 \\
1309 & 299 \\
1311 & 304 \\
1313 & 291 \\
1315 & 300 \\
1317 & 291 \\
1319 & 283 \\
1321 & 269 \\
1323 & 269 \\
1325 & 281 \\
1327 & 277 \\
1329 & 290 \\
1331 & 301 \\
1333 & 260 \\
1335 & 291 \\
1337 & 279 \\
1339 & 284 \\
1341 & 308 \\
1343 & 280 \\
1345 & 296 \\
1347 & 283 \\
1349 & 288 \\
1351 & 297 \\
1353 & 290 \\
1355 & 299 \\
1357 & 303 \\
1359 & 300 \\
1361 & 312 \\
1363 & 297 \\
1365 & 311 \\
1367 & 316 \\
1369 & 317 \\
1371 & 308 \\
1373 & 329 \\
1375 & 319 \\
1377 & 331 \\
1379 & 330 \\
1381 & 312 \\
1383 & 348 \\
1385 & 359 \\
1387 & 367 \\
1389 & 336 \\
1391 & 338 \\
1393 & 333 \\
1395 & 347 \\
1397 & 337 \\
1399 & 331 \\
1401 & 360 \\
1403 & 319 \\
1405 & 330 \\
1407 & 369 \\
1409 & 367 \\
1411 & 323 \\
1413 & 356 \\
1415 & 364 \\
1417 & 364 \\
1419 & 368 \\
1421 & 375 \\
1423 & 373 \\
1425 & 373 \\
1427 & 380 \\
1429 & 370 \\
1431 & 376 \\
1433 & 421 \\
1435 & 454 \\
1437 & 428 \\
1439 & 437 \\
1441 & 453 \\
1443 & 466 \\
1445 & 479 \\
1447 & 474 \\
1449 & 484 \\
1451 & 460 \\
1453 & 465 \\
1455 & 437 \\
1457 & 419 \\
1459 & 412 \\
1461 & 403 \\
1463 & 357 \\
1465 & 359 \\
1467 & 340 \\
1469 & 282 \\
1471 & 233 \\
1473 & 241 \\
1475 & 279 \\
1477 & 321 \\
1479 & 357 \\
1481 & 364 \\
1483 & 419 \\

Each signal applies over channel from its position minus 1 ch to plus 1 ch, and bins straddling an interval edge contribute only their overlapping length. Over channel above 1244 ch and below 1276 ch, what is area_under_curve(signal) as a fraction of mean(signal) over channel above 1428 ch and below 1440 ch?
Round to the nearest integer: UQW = 17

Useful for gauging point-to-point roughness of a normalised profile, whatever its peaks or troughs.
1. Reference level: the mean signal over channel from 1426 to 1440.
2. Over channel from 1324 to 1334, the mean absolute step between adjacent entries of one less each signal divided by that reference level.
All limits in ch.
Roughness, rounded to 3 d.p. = 0.042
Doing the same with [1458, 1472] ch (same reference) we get 0.074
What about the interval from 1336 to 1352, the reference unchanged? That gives 0.035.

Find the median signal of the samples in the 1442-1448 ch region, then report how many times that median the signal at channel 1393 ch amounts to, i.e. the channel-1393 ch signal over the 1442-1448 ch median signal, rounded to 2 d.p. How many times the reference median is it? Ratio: 0.70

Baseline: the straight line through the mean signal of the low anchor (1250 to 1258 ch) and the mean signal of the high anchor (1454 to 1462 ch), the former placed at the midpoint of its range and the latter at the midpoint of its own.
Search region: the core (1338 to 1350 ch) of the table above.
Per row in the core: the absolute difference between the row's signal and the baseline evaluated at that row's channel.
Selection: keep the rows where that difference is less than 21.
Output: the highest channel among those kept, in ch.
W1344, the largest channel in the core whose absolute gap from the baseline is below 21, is 1349 ch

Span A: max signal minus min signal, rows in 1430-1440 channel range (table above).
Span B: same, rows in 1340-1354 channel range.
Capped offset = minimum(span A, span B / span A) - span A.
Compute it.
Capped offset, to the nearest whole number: -78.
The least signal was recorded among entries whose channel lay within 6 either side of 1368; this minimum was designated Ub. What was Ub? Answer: 297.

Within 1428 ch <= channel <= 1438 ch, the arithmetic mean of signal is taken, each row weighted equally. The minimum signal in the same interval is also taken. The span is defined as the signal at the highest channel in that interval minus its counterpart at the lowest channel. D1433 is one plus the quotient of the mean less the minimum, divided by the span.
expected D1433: 1.7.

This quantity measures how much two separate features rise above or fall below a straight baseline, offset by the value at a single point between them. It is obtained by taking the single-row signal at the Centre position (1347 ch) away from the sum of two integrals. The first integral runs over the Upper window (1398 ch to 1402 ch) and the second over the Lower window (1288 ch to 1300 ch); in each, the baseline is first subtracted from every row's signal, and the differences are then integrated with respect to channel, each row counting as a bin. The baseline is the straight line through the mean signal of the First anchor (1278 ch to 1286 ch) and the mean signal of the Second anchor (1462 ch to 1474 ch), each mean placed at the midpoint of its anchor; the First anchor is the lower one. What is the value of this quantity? -188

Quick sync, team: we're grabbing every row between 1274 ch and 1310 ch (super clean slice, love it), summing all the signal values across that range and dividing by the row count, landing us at 281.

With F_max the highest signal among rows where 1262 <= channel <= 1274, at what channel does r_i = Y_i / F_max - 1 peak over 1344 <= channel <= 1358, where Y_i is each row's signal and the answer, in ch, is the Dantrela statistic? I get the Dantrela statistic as 1357 ch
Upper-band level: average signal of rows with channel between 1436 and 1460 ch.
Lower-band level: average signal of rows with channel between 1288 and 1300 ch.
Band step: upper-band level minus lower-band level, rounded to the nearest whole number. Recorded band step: 186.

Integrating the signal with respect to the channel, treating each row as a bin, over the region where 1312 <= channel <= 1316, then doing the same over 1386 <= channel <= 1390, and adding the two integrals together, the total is 2588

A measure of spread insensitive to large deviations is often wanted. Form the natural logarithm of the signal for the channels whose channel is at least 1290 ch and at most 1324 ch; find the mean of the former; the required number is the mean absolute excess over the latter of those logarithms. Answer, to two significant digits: 0.048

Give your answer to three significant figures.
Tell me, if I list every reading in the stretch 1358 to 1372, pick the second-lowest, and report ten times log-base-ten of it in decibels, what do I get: 24.8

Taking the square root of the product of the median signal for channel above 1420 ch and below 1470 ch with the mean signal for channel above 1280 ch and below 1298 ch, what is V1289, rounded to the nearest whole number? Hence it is 332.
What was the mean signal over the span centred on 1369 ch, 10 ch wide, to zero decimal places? 316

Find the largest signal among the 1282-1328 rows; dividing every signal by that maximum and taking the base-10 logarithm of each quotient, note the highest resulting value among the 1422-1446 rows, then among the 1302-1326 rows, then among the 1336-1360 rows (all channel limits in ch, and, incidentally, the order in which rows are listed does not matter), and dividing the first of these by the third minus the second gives 35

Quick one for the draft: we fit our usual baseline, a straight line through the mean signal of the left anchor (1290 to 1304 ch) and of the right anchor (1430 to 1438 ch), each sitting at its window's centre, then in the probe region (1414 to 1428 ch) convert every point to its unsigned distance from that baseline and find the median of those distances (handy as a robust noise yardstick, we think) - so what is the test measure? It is 35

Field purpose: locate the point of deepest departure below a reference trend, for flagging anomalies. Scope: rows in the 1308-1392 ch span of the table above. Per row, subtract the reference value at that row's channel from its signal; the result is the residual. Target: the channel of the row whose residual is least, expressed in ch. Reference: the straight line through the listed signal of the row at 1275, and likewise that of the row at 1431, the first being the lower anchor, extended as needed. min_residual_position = 1333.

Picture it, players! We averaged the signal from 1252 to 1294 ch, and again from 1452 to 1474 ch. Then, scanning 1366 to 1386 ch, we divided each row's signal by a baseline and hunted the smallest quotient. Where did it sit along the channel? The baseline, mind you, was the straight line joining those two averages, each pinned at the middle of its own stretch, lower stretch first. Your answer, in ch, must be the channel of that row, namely 1381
